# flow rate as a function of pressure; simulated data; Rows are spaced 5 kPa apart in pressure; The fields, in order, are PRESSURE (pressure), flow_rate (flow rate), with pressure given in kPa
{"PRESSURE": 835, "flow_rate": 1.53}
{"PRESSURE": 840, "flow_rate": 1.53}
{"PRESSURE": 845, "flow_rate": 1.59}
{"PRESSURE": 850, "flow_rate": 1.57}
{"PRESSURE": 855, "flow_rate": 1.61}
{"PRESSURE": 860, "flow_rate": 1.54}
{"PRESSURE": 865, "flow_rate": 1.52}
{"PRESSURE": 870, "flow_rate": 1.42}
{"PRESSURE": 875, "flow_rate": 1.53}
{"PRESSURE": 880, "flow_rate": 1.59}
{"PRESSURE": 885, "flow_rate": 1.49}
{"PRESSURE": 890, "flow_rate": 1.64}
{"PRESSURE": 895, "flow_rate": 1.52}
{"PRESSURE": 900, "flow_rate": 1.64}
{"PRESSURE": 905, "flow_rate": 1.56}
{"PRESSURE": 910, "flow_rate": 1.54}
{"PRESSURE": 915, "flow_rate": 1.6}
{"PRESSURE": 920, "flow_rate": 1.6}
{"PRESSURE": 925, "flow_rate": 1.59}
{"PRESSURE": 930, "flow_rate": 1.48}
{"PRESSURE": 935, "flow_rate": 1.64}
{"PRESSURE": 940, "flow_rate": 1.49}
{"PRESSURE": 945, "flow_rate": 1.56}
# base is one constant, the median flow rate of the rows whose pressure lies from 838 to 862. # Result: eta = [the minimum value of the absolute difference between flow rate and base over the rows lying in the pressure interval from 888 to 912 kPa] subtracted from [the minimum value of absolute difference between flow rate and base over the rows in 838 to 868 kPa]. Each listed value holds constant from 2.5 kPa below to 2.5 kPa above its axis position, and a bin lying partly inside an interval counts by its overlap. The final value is -0.01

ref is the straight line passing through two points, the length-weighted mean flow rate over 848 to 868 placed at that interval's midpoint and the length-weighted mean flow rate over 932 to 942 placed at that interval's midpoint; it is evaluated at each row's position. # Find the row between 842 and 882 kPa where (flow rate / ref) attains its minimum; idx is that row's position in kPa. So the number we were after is 870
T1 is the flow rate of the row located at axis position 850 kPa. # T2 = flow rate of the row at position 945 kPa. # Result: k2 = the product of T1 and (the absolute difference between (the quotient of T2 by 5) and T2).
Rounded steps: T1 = 1.57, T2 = 1.56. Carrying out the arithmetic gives 1.96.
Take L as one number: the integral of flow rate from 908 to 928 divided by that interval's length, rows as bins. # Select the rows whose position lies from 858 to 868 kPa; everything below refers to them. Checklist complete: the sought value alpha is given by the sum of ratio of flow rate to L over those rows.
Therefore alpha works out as 1.94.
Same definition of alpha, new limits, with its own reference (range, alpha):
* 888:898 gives 2.00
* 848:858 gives 2.01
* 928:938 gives 1.97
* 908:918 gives 1.99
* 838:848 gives 1.97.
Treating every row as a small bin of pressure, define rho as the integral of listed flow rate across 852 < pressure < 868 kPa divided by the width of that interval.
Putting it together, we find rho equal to 1.55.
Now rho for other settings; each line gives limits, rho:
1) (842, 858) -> 1.59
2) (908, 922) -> 1.58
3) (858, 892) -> 1.53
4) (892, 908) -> 1.57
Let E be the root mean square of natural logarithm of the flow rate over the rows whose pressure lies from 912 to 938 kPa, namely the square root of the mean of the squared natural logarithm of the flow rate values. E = 0.459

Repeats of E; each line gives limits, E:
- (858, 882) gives 0.420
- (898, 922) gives 0.463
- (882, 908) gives 0.452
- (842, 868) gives 0.449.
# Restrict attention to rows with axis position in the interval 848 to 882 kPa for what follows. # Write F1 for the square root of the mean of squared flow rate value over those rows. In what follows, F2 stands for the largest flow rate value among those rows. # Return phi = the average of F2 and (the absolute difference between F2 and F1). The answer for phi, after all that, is 0.84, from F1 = 1.54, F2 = 1.61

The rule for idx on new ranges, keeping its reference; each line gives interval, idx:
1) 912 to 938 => 930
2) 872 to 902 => 885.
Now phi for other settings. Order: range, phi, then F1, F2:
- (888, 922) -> 0.85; 1.59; 1.64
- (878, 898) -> 0.86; 1.56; 1.64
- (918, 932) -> 0.82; 1.56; 1.6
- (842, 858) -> 0.81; 1.59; 1.61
